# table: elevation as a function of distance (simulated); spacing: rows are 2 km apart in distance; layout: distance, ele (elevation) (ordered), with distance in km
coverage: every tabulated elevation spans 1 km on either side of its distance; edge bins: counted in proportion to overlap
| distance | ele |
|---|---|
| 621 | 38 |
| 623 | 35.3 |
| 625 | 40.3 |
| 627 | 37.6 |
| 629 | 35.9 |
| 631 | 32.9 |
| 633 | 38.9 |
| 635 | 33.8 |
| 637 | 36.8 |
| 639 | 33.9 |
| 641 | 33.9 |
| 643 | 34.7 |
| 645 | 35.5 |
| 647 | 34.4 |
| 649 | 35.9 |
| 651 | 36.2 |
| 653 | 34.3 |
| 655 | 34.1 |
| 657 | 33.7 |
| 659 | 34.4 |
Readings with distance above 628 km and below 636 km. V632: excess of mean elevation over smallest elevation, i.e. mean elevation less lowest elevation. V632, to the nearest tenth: 2.5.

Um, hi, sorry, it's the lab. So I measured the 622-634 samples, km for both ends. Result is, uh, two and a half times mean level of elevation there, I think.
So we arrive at 92.0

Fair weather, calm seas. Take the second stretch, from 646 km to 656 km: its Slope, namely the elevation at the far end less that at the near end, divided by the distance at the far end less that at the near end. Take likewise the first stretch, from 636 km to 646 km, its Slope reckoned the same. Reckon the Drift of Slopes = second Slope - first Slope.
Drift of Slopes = 0.1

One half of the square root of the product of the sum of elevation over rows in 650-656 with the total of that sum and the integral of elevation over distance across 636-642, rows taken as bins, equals 90.6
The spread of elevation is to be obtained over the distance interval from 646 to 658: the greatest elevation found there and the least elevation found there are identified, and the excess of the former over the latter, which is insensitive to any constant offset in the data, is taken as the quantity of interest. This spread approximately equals 2.5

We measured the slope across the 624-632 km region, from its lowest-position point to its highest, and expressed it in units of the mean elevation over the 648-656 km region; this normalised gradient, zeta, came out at -0.035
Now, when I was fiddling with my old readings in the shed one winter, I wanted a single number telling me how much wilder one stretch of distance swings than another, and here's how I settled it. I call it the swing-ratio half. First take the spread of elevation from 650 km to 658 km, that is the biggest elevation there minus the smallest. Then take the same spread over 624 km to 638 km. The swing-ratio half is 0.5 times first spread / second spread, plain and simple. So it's 0.169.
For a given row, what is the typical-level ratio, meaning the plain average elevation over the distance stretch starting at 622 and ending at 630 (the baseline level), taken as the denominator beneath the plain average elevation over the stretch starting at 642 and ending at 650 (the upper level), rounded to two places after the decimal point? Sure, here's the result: 0.94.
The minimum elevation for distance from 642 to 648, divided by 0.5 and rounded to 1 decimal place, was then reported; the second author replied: 68.8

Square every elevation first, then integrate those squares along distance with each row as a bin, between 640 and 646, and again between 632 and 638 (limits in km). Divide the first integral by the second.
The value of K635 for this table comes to 0.901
